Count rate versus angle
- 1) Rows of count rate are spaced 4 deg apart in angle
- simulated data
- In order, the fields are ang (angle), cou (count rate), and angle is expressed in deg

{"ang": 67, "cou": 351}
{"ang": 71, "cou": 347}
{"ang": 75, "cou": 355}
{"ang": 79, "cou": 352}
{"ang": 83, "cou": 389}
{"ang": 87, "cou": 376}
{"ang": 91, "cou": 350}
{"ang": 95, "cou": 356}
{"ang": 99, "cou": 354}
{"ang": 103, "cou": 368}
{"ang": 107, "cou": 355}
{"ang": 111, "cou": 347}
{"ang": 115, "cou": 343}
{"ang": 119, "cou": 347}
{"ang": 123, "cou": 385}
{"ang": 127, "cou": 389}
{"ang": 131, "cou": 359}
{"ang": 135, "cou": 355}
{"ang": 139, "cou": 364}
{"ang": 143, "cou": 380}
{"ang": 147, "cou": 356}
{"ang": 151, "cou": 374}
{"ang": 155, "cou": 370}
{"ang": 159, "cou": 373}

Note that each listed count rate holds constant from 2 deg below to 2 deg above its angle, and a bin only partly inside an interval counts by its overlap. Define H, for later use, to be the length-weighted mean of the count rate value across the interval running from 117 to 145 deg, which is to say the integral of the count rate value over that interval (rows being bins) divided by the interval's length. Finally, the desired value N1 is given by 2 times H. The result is 737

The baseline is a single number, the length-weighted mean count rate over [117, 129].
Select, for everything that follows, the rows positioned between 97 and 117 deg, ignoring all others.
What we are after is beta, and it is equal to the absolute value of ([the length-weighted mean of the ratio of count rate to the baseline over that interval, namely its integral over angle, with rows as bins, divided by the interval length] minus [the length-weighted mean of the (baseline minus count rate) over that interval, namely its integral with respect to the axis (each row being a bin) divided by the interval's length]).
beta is 19.3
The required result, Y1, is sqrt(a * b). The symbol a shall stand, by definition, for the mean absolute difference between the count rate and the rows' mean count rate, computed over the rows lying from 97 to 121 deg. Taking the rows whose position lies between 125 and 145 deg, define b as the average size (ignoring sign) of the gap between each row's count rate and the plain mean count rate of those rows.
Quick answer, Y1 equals 9.0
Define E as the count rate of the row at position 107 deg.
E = 355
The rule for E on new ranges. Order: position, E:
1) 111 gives 347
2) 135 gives 355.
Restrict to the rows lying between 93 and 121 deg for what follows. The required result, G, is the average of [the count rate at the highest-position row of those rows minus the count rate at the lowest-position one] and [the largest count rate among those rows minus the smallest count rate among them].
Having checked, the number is 8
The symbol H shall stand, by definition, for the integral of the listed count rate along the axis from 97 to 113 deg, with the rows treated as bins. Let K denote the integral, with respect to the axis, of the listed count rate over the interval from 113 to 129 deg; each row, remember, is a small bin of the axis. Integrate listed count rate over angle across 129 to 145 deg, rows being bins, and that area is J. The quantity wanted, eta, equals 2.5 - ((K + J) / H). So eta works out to 0.45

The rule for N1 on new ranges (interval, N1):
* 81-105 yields 731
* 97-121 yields 705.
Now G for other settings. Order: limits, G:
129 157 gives 18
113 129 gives 46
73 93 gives 17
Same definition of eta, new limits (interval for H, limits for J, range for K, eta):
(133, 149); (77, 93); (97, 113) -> 0.51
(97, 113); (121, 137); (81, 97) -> 0.42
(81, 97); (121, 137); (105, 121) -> 0.54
